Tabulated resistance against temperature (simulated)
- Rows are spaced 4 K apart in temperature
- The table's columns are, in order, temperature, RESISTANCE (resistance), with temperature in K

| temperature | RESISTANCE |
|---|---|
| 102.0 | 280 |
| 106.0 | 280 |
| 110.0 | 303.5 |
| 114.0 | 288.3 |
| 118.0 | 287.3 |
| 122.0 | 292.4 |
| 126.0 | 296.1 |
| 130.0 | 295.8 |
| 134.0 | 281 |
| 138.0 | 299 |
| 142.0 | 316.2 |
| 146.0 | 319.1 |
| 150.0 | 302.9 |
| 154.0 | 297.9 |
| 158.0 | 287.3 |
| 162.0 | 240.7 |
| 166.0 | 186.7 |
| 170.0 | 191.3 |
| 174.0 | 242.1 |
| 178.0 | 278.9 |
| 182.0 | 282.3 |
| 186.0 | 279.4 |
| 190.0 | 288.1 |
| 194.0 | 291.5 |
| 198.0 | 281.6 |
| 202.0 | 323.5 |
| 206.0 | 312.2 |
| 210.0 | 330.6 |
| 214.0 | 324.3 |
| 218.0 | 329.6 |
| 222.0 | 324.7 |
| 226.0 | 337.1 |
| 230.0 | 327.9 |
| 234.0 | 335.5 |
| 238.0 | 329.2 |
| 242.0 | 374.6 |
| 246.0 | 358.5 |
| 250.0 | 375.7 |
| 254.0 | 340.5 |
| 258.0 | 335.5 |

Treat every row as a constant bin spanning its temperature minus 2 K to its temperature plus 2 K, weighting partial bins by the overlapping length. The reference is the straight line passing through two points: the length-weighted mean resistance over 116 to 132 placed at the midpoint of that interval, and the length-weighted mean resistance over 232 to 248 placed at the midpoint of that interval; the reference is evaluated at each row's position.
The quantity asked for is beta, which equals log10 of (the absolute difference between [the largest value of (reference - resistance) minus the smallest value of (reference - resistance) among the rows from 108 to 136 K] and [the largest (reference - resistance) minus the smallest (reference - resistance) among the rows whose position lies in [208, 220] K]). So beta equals 1.4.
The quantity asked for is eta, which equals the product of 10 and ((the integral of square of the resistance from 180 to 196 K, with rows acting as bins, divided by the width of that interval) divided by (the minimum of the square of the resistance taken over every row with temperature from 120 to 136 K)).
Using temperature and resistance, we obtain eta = 10.3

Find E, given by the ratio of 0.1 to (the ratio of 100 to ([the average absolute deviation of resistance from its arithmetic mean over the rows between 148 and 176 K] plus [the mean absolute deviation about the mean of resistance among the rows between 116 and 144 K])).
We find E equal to 0.047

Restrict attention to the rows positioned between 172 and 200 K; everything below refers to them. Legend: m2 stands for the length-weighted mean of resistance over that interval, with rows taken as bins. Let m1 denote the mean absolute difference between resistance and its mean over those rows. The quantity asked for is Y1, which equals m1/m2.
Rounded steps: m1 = 10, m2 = 278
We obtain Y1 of 0.037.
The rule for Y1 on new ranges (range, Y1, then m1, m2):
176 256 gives 0.073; 23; 321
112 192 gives 0.090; 25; 278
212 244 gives 0.031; 10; 335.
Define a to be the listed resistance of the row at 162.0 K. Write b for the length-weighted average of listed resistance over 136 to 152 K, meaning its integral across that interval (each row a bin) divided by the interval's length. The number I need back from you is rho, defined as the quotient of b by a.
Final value 1.29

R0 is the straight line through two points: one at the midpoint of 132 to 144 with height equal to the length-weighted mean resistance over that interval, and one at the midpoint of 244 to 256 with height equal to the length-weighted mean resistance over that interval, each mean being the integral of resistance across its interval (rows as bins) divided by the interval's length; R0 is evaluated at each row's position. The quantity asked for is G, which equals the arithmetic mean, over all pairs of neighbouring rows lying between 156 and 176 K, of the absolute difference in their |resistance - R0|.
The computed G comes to 39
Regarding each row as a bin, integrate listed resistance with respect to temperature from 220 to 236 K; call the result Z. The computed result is 5301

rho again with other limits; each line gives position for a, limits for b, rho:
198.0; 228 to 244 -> 1.21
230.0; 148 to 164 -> 0.86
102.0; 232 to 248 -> 1.25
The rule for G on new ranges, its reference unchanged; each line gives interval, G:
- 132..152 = 11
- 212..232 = 8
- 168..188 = 22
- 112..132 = 2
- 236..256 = 9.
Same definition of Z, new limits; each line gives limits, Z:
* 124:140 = 4688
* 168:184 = 3978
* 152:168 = 4050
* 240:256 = 5797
